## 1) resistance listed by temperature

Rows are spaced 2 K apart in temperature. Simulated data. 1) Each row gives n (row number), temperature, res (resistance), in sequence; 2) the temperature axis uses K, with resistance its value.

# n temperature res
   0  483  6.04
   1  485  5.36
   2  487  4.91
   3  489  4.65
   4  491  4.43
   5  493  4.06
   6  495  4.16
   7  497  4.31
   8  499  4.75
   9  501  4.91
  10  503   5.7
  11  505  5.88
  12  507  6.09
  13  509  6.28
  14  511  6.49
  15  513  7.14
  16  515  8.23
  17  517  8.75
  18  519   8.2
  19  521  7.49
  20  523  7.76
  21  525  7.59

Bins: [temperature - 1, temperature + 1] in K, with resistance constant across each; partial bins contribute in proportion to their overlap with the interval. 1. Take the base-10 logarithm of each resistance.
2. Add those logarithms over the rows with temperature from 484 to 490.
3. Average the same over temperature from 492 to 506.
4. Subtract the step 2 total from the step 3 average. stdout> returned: -1.41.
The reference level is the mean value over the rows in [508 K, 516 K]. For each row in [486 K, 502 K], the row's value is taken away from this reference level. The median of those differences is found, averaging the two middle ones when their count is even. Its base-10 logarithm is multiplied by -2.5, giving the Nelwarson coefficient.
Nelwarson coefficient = -1.0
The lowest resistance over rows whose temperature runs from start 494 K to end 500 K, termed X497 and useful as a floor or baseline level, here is 4.16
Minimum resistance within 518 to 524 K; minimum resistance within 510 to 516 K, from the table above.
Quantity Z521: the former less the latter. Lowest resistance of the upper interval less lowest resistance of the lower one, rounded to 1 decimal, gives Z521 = 1.0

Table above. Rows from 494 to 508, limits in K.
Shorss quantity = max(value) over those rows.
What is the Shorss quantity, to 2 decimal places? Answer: 6.09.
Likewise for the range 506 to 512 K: 6.49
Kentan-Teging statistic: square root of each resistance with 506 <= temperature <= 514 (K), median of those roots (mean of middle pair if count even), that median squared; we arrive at 6.38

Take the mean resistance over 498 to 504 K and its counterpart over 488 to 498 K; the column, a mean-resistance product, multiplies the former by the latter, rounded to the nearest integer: 22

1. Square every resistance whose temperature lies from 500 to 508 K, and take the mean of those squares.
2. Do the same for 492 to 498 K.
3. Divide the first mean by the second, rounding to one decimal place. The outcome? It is 1.8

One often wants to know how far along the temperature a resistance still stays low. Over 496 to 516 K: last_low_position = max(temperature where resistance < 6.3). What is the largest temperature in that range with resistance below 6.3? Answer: 509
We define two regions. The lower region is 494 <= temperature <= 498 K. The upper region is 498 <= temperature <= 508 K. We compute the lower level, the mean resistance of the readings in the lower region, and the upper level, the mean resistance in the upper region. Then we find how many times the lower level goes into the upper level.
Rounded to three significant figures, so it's 1.29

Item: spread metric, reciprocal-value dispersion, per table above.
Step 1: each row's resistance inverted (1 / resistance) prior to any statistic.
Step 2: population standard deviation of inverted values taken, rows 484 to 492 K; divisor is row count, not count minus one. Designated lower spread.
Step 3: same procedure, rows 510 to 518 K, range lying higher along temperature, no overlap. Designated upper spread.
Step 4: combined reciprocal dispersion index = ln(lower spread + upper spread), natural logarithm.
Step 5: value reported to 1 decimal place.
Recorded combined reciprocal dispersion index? -3.5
